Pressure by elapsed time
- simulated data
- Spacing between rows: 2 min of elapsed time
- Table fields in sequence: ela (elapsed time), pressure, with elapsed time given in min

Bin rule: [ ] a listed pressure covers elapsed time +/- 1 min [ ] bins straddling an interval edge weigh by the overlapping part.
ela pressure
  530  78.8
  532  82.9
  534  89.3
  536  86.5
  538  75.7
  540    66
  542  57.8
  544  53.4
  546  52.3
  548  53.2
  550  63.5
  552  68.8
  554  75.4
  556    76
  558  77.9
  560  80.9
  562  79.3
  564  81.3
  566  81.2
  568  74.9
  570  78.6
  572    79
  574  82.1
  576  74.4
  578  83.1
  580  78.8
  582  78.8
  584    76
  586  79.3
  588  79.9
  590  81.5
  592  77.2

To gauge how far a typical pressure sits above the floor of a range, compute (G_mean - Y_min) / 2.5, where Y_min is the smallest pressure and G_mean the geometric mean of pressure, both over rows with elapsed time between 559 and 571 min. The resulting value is 1.8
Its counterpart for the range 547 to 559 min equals 6.1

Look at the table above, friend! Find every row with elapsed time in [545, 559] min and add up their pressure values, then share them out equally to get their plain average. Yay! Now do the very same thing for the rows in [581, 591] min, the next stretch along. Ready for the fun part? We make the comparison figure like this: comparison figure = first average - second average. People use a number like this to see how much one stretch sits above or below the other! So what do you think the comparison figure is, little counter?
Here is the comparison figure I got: -12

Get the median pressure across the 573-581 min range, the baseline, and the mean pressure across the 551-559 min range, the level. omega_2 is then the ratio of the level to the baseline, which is 0.93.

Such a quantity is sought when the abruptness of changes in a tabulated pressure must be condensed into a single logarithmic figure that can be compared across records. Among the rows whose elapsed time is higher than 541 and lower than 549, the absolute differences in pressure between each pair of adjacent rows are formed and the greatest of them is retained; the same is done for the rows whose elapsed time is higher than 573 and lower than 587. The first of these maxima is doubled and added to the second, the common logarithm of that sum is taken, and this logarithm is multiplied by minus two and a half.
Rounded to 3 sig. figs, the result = -3.11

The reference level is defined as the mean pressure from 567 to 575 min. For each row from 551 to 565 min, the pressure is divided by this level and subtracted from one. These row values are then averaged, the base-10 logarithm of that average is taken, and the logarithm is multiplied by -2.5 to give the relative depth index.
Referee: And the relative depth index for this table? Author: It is 4.3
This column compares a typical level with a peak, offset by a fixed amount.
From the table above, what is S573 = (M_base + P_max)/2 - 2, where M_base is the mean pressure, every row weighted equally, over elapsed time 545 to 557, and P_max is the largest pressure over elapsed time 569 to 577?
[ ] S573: 71.5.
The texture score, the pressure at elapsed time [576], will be 74.4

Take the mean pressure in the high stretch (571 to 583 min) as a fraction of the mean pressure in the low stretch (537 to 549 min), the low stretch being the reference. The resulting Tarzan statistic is 1.33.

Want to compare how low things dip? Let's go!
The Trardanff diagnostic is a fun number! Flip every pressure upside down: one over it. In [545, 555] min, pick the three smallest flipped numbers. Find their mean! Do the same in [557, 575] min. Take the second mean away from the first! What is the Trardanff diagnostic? 0.0022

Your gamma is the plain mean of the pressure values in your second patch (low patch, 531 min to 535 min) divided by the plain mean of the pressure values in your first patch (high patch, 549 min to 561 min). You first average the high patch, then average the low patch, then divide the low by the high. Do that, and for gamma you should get 1.2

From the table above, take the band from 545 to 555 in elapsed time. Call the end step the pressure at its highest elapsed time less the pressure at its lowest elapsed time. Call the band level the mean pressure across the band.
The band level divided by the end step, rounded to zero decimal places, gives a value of 3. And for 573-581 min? -24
